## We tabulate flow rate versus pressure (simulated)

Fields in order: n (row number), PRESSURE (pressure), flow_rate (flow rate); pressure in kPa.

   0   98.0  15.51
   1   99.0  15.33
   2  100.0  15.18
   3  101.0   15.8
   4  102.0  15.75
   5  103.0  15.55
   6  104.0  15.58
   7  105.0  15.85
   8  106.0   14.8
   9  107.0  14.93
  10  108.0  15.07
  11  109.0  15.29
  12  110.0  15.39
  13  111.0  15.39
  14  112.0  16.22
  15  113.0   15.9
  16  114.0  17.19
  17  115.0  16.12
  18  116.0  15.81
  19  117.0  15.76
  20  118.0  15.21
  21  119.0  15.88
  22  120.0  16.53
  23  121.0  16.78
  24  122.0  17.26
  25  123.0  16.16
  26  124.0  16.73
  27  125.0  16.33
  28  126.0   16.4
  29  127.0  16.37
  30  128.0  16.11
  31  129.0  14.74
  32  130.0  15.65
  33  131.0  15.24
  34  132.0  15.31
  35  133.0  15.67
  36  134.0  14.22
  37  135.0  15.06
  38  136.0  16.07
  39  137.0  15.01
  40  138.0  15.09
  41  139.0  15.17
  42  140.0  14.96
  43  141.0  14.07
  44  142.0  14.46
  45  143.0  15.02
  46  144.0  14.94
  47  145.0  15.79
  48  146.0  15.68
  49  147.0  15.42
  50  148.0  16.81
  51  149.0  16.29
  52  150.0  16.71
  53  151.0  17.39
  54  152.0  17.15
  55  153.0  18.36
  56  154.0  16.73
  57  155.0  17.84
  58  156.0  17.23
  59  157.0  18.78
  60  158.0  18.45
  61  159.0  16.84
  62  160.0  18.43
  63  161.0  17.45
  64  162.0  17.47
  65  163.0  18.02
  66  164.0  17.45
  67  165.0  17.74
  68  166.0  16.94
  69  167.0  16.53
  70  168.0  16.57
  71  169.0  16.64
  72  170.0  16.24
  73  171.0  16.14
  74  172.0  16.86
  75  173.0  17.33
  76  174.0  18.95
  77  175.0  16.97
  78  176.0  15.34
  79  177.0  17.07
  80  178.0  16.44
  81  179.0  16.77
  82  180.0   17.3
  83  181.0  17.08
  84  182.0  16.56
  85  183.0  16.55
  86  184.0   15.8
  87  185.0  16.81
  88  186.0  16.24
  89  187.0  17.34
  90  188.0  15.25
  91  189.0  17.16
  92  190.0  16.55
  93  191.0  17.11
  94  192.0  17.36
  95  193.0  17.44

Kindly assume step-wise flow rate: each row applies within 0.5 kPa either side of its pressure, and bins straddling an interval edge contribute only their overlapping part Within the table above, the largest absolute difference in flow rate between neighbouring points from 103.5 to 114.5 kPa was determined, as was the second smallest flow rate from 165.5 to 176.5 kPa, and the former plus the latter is 17.4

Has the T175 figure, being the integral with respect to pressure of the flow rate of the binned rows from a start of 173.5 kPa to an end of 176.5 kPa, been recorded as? 51.3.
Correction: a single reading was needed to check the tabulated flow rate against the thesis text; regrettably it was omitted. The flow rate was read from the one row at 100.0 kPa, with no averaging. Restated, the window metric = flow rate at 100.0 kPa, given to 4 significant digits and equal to 15.18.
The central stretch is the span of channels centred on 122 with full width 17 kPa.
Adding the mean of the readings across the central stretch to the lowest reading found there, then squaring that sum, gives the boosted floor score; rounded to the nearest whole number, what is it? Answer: 956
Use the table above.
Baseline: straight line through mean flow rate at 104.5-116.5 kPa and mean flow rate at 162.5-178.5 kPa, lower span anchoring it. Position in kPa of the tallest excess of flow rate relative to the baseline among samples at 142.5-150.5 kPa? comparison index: 148.0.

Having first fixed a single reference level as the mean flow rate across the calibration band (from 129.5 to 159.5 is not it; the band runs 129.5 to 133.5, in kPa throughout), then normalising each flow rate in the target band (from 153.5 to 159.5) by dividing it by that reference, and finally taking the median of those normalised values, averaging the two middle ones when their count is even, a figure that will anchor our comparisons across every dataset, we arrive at 1.13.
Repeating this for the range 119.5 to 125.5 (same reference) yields 1.08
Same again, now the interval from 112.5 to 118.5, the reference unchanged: 1.03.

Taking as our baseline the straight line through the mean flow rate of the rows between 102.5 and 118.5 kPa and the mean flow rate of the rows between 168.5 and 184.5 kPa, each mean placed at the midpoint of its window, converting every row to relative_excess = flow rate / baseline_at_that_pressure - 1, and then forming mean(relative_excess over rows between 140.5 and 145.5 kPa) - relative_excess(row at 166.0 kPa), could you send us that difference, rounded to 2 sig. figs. -0.10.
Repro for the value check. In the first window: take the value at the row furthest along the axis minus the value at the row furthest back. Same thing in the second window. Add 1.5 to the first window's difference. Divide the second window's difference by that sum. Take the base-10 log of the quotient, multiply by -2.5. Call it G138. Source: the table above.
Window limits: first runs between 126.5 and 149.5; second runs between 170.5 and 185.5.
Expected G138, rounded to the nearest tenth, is 0.8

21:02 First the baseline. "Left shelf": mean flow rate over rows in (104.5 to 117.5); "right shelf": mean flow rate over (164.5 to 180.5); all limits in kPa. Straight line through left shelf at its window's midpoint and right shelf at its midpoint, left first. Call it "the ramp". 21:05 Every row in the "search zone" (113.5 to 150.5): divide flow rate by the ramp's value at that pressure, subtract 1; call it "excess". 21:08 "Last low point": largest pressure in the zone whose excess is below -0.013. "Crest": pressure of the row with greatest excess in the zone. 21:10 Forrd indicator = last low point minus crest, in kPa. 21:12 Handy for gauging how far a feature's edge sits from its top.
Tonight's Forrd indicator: 33 kPa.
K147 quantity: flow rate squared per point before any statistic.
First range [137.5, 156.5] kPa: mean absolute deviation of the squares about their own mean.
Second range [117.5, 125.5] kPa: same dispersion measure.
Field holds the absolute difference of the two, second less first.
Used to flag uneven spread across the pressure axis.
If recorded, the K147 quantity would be 19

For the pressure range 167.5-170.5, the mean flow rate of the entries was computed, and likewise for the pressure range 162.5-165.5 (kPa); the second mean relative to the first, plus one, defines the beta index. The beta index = 2.08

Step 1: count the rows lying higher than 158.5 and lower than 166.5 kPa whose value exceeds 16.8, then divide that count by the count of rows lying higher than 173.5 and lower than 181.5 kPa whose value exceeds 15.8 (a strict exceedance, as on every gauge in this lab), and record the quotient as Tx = 1.14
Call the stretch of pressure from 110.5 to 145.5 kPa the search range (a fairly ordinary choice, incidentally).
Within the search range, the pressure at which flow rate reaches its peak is 122.0 kPa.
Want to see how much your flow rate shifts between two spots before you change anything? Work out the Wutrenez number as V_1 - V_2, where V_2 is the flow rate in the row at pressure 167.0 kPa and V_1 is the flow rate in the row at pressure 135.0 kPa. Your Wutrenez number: -1.5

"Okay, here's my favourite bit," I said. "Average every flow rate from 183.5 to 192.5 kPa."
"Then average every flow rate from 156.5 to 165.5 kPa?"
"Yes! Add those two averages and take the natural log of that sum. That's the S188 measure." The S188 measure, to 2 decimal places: 3.54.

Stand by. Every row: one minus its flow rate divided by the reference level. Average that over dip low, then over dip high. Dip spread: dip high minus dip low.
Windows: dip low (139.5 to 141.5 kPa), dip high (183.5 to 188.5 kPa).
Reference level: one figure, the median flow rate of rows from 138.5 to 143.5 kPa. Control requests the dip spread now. -0.12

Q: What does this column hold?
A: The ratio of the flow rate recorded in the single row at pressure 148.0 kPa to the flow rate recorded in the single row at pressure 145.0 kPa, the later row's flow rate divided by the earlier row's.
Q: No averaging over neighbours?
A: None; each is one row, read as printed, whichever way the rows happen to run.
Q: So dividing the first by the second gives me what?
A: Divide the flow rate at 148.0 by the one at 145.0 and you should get 1.06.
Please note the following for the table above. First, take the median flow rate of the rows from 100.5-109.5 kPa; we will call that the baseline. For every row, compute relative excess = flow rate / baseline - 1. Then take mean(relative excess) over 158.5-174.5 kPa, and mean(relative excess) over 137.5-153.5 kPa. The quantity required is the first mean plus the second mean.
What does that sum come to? 0.13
